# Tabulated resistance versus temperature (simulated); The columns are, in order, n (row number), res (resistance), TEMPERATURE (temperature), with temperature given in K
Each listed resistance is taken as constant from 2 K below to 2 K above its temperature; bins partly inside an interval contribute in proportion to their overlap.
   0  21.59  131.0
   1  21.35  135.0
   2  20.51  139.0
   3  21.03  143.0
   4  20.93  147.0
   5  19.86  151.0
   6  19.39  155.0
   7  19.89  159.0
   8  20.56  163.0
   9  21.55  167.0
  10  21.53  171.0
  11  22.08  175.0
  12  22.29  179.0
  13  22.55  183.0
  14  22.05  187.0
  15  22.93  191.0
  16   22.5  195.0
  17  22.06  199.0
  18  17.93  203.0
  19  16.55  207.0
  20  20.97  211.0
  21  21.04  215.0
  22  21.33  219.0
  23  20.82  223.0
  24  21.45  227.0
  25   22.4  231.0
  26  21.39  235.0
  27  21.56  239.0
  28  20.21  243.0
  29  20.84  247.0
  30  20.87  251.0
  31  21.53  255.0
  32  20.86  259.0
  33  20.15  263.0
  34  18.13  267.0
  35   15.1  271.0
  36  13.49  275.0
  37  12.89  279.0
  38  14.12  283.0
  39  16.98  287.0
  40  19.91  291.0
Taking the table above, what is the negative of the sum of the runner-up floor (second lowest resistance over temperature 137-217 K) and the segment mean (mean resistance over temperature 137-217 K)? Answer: -38.8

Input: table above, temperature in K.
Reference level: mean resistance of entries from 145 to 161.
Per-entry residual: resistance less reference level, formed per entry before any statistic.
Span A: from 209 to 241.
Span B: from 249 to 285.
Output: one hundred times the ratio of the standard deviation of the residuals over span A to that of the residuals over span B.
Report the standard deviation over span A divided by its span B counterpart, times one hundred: 14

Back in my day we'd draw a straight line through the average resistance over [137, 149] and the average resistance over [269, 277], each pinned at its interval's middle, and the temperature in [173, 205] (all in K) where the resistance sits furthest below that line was 203.0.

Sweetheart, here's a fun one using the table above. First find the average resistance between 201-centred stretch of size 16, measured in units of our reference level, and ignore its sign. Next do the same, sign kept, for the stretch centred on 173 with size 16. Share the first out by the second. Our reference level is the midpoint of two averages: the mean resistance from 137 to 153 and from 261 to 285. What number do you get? 0.90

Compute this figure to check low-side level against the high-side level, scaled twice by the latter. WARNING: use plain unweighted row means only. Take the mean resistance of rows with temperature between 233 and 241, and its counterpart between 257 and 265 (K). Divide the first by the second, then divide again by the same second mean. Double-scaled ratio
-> 0.051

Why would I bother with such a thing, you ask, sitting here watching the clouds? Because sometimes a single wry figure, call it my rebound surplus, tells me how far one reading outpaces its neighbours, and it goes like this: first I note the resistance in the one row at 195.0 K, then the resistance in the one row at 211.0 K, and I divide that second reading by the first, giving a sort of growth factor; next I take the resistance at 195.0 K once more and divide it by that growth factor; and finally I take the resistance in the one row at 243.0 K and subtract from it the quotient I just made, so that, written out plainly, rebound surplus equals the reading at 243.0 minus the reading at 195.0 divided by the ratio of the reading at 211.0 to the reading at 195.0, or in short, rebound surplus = -3.9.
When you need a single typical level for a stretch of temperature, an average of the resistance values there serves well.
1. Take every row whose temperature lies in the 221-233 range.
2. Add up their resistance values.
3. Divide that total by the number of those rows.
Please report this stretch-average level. 22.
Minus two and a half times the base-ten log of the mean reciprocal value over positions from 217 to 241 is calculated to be 3.33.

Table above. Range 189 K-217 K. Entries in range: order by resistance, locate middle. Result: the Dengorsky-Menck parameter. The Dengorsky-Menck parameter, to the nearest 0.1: 21.0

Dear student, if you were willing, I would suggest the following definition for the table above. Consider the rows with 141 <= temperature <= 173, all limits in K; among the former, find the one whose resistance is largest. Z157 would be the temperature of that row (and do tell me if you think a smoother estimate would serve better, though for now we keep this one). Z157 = 167.0 K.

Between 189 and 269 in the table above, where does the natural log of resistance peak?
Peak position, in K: 191.0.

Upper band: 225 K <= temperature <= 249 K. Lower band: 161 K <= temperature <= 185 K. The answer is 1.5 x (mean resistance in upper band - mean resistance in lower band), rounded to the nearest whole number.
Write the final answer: -1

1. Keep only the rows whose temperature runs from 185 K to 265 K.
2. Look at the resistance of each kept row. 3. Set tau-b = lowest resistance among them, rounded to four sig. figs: 16.55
